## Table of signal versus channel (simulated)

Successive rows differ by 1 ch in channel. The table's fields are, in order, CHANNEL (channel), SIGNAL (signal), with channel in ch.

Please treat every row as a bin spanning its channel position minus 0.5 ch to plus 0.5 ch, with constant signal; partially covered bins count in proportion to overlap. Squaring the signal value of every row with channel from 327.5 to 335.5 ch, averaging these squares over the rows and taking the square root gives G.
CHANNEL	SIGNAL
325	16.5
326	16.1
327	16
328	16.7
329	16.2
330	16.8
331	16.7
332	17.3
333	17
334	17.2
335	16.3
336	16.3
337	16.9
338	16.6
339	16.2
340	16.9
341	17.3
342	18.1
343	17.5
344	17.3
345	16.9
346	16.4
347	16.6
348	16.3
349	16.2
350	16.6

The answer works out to 16.8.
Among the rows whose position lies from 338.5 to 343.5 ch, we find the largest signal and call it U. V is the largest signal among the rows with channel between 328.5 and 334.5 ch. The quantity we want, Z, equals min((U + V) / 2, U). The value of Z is 17.70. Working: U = 18.1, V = 17.3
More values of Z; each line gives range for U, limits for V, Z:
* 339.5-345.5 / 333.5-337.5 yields 17.65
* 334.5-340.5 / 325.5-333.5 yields 16.90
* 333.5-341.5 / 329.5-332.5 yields 17.30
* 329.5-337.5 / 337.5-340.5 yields 17.10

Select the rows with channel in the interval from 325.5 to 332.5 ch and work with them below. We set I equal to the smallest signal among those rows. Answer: 16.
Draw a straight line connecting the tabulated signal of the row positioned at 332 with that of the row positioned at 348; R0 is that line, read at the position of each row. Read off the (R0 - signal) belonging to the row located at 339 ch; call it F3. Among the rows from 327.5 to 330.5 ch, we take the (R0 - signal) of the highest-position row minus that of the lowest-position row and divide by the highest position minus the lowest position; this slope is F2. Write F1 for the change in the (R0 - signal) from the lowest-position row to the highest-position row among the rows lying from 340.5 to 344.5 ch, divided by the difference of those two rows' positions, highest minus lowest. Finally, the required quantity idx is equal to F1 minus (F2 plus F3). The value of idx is -0.6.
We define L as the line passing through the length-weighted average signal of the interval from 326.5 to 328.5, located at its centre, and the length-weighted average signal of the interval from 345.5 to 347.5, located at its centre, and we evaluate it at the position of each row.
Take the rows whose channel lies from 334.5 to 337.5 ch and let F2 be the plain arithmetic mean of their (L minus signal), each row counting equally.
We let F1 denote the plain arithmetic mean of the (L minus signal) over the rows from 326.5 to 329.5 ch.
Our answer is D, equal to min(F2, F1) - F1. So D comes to -0.14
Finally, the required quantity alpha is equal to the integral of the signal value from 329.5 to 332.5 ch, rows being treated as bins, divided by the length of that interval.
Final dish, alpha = 16.9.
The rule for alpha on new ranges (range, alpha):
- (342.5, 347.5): 16.9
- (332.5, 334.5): 17.1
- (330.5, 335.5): 16.9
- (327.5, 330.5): 16.6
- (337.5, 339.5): 16.4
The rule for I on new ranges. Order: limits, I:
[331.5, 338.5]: 16.3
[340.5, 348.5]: 16.3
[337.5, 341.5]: 16.2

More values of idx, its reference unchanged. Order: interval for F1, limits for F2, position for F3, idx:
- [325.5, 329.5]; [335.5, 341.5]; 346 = 0.1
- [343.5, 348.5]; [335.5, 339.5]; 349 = 0.2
